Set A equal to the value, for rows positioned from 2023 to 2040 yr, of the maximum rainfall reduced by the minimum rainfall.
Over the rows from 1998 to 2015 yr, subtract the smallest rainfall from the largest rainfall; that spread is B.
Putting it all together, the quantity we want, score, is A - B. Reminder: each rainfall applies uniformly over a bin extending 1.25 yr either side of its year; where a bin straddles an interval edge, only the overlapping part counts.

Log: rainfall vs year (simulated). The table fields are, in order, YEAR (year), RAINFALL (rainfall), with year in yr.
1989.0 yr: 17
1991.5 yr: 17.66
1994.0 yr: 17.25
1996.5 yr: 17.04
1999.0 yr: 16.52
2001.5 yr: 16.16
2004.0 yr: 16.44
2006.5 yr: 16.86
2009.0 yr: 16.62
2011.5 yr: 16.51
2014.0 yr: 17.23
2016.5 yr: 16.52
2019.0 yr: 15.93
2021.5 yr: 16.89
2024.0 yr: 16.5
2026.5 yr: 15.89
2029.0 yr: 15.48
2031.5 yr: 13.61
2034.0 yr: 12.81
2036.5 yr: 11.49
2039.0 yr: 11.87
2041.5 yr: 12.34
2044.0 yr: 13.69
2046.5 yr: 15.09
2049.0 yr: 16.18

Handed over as 4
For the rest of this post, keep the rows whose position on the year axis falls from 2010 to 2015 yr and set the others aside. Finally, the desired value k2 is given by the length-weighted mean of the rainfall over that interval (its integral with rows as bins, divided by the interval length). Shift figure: 16.8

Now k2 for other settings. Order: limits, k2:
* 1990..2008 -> 16.8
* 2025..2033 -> 15.0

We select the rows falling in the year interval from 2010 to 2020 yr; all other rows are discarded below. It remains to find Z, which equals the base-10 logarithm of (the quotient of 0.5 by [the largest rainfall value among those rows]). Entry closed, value -1.54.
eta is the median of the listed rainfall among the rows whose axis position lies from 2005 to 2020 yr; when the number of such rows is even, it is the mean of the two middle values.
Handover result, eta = 16.6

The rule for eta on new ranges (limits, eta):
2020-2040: 14.5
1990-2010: 16.7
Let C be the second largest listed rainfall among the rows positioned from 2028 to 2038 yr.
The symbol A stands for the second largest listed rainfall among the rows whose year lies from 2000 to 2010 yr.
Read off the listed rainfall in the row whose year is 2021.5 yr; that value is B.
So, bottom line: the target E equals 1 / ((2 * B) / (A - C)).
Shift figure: 0.09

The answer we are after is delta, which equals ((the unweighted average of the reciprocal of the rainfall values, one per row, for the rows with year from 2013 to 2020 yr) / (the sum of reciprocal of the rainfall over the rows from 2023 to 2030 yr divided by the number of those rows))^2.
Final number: 0.9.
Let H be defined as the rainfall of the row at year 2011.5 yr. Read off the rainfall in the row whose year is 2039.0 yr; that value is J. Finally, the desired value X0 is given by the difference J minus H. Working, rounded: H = 16.51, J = 11.87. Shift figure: -4.6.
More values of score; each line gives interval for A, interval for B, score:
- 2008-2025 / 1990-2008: 0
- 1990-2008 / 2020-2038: -4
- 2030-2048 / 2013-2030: 2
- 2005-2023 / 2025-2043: -3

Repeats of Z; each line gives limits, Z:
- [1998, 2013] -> -1.53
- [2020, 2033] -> -1.53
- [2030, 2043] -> -1.43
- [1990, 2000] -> -1.55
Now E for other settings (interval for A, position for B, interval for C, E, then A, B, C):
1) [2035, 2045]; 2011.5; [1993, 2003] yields -0.14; 12.34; 16.51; 17.04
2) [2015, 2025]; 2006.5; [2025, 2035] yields 0.03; 16.52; 16.86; 15.48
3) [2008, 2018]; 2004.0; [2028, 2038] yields 0.09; 16.62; 16.44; 13.61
